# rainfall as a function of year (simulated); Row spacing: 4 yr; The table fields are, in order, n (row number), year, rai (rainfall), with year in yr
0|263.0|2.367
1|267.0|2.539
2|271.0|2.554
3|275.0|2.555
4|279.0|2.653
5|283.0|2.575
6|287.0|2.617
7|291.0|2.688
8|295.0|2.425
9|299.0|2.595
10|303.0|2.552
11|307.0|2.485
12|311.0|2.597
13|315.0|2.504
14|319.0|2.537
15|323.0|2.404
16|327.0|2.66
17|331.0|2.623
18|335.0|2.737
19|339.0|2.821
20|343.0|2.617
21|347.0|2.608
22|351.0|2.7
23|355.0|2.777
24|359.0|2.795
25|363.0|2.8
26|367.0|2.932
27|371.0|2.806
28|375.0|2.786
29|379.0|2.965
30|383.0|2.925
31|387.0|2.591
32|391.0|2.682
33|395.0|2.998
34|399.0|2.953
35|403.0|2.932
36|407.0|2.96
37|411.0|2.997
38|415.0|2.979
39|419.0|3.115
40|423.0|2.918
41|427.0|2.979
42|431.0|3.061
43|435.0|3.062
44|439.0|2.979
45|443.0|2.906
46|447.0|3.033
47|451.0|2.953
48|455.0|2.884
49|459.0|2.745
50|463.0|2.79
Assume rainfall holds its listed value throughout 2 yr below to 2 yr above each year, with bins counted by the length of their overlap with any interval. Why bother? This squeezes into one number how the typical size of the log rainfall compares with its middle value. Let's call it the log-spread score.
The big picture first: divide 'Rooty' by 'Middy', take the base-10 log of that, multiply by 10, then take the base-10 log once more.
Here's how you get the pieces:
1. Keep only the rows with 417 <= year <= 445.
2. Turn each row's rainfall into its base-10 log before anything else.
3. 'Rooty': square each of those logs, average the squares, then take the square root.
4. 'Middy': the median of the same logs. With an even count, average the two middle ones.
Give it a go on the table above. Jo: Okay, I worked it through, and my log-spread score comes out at -1.50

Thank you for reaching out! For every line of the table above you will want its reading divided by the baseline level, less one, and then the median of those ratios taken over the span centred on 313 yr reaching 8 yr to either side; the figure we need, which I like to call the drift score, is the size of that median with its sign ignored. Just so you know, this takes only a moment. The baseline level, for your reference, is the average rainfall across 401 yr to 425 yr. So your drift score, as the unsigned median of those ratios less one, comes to 0.16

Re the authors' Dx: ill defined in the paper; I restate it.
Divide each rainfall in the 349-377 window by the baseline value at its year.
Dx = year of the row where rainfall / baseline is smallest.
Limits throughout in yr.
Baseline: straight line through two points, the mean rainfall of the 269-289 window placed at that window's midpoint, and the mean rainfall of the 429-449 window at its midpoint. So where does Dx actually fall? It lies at 351.0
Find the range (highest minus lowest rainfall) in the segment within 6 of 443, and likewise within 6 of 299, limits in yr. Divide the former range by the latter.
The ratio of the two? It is 0.75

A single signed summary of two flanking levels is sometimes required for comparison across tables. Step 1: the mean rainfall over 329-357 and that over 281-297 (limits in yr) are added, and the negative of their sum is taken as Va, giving -5.27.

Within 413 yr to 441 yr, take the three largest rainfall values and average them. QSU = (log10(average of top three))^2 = 0.24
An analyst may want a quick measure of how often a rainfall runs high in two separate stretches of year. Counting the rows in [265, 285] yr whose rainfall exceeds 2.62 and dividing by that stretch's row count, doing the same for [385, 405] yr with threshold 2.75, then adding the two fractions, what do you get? 0.80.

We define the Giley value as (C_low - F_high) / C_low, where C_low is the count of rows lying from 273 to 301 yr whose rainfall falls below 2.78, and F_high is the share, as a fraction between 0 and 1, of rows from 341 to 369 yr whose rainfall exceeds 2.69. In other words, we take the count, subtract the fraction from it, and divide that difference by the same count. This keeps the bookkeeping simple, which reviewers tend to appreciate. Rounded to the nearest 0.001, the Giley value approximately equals 0.898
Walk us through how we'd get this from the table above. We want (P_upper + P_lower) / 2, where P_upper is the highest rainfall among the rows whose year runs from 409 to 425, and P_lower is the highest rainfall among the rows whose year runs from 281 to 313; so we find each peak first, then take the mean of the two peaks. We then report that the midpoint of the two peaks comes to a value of 2.90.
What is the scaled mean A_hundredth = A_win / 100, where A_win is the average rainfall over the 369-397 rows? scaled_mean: 0.0282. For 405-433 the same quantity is 0.0300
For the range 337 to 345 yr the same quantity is 0.0272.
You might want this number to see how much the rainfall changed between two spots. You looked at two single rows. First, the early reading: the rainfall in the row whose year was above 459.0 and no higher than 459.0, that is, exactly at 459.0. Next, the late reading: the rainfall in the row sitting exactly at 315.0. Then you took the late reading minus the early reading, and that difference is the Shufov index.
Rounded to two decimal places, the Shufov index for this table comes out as -0.24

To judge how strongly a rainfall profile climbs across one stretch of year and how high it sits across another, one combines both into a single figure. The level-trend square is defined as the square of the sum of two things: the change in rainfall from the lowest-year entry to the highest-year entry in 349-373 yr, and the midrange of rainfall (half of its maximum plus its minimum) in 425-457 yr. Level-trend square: 9.5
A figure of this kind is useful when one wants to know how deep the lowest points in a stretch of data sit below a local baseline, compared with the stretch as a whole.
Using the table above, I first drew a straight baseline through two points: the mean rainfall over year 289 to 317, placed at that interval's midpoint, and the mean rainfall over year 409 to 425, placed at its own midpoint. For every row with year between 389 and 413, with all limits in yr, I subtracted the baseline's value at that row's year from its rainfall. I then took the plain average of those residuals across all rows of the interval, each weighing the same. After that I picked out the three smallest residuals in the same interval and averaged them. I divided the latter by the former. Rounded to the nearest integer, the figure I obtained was 4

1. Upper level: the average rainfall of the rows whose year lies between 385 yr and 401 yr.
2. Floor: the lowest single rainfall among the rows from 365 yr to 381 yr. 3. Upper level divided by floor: 1.01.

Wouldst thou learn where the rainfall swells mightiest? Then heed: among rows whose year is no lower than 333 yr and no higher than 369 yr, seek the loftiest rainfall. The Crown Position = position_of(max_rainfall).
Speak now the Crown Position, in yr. 367.0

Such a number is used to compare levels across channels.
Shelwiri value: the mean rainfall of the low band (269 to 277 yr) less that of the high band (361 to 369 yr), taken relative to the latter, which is -0.11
